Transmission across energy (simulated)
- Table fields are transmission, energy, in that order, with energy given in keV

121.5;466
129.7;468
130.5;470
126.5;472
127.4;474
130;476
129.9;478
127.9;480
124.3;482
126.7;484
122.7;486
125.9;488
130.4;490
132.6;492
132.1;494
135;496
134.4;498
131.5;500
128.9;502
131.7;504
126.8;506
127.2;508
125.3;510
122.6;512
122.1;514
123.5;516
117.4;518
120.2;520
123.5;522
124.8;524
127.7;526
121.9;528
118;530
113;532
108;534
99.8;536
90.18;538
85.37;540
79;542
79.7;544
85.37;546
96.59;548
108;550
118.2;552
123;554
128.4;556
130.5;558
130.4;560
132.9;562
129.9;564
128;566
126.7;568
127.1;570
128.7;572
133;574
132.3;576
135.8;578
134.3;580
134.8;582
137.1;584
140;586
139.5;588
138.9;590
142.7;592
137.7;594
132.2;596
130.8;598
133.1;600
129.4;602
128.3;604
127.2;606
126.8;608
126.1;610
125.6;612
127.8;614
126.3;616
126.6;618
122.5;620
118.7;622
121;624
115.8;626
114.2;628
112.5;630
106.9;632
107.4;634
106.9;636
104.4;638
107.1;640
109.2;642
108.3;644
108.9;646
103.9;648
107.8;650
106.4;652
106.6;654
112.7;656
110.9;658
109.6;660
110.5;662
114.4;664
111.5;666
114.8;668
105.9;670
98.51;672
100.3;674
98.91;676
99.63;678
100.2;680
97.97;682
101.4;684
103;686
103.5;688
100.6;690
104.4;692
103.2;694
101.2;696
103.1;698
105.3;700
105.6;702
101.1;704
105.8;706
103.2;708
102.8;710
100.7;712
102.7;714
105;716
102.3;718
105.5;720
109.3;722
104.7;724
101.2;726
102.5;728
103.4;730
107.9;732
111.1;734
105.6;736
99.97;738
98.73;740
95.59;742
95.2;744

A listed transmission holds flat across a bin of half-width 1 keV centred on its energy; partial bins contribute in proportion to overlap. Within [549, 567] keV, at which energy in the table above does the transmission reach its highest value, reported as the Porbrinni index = 562 keV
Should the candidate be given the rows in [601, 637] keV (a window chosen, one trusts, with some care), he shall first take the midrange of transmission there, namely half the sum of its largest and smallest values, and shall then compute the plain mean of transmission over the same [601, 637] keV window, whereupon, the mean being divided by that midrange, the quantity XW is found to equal 1.02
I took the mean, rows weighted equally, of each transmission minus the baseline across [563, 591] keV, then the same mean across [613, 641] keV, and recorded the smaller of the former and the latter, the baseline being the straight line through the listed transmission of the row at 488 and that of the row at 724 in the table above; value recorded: 2.2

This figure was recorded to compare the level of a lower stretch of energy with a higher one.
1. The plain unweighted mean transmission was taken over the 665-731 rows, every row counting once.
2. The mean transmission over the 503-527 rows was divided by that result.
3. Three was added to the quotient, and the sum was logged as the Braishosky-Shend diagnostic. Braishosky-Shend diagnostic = 4.20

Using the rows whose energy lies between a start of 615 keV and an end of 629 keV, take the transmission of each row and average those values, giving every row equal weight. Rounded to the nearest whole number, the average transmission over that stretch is 121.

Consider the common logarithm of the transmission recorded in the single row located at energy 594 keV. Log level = 2.139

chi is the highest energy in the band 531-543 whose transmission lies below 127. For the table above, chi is 542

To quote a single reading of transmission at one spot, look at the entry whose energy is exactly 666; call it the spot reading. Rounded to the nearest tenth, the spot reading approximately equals 111.5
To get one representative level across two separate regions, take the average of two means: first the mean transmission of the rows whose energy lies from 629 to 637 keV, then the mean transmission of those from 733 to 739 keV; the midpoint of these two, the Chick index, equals 107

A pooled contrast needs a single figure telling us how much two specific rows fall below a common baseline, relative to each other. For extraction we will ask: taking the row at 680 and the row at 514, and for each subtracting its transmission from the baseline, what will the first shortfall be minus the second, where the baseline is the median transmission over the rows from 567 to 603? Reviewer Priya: 22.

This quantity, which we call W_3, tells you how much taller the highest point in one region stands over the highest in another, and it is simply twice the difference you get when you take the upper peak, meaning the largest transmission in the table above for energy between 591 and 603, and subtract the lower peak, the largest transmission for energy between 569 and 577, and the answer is 19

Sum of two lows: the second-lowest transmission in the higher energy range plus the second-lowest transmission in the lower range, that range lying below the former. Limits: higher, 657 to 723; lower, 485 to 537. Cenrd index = 207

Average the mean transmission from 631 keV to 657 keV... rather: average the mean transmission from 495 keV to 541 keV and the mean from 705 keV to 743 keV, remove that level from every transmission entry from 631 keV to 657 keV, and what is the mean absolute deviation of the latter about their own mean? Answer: 1.5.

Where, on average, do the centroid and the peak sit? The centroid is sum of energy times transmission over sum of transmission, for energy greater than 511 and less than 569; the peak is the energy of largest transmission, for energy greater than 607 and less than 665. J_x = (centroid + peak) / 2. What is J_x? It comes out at 577.1 keV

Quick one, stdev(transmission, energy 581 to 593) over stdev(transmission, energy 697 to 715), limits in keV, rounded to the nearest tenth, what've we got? 1.4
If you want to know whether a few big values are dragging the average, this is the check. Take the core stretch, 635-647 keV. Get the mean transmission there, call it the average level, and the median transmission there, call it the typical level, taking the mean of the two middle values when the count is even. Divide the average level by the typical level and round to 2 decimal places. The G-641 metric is 1.00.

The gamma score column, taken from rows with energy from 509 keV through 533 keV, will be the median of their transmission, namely 122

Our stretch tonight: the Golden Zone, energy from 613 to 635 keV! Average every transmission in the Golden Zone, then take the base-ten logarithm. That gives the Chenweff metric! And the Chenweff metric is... 2.07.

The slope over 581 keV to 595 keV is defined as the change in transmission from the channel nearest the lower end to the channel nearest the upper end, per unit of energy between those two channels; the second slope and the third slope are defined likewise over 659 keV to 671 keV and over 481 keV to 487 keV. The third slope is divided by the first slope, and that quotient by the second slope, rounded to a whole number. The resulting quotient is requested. 4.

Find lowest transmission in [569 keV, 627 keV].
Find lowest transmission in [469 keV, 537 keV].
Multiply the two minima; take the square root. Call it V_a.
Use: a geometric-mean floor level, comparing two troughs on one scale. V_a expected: 108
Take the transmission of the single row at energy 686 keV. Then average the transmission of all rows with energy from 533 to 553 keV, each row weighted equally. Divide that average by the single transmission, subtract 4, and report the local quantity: -3.08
